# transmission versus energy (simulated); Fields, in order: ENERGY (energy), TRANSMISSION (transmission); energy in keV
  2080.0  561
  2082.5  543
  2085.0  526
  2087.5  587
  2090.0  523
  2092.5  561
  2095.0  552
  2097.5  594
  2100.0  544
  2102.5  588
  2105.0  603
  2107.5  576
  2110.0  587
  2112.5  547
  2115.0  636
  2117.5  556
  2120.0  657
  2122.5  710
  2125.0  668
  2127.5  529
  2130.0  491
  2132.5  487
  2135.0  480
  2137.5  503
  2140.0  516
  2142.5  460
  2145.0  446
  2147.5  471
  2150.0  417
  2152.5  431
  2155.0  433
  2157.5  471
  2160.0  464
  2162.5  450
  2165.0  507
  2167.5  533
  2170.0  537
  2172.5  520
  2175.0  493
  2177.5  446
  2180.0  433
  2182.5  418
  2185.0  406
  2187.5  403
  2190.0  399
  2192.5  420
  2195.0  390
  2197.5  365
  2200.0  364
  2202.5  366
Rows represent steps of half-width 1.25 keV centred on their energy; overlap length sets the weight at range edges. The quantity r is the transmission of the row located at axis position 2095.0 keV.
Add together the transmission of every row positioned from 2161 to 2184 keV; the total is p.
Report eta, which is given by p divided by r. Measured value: 7.9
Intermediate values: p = 4337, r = 552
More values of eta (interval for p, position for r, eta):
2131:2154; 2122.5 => 5.9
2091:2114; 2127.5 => 9.7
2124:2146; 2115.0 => 7.2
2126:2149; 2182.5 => 10.5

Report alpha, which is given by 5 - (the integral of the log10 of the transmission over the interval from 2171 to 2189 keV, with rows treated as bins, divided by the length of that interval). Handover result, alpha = 2.35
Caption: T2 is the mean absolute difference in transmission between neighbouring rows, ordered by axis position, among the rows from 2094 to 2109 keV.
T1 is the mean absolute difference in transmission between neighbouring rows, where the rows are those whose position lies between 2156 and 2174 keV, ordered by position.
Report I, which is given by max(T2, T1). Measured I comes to 36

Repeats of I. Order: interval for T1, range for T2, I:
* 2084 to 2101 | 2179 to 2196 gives 44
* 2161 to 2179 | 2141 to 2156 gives 30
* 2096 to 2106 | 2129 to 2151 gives 36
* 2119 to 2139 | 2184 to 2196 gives 44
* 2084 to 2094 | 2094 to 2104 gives 54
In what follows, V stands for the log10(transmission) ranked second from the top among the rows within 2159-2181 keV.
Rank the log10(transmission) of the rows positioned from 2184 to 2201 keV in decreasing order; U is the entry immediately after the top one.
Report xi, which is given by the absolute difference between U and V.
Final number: 0.118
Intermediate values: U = 2.61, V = 2.73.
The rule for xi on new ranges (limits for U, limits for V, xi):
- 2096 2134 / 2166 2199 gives 0.098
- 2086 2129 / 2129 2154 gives 0.123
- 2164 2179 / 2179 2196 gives 0.103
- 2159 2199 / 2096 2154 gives 0.098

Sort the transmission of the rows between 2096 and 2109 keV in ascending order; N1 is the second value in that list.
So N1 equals 576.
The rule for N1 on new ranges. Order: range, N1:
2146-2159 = 431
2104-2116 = 576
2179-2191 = 403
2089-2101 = 544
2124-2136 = 487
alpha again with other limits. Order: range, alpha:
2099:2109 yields 2.24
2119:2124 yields 2.17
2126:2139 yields 2.30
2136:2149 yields 2.32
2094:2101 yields 2.25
